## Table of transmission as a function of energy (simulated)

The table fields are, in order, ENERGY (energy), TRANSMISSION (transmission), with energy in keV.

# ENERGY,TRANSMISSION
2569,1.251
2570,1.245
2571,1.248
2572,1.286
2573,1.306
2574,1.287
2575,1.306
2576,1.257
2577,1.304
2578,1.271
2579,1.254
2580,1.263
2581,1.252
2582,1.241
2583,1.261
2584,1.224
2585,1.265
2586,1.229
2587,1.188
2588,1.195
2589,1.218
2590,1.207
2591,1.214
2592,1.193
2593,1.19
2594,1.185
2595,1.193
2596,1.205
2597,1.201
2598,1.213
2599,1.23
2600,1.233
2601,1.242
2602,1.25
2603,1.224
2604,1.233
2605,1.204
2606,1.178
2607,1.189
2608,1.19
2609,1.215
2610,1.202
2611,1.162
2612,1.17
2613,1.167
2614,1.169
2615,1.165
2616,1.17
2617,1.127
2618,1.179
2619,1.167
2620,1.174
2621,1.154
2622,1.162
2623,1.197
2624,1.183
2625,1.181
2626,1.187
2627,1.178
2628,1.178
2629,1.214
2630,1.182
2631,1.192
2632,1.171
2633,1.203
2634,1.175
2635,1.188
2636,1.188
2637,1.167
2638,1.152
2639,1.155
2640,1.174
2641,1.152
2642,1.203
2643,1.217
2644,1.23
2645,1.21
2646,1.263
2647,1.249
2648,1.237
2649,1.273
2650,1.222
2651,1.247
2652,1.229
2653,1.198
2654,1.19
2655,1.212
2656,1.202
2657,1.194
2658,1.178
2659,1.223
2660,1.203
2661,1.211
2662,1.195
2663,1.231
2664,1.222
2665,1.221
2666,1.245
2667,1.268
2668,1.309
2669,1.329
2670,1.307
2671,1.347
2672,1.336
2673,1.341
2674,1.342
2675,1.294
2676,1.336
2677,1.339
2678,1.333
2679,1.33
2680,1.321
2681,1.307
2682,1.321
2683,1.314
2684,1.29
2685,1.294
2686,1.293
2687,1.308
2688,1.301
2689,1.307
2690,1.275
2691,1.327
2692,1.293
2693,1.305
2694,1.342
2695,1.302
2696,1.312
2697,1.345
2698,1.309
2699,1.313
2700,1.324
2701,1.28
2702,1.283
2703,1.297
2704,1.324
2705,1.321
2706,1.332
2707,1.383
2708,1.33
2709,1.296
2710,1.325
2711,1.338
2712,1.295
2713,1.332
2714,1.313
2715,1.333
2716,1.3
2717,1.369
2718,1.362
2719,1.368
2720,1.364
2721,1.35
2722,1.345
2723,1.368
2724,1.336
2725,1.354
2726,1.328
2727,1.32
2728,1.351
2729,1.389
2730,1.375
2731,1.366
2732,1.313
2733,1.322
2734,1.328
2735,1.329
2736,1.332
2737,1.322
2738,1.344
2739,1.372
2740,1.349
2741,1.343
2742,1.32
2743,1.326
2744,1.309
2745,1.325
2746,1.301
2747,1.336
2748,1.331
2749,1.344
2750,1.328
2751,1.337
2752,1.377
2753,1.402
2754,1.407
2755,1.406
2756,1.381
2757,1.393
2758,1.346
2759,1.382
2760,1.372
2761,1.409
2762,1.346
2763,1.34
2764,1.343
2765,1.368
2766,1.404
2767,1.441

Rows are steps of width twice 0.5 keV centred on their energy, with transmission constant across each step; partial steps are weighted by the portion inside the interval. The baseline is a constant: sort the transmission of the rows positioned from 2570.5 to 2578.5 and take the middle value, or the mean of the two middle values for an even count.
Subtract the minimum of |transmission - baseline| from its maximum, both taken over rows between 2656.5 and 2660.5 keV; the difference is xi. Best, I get 0.045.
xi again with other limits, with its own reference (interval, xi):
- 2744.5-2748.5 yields 0.035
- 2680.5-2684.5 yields 0.031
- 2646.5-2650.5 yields 0.051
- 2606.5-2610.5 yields 0.026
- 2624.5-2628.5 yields 0.009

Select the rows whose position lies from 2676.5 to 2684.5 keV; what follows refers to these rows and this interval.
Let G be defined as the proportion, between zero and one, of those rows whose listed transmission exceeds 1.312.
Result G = 0.75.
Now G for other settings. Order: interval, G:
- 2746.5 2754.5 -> 1.00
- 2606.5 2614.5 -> 0.00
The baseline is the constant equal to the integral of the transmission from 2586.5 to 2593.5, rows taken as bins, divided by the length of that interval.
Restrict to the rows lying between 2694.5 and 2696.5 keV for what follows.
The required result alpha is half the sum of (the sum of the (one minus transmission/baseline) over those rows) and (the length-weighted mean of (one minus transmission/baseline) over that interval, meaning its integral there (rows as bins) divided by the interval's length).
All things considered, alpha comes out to -0.13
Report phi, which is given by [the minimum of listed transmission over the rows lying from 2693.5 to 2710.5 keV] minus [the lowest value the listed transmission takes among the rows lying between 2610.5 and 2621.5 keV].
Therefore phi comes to 0.15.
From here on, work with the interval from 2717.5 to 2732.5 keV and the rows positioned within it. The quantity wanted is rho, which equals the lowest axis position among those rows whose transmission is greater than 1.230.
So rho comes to 2718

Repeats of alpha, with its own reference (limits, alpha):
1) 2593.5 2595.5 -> 0.01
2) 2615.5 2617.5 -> 0.07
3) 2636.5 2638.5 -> 0.05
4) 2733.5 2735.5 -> -0.16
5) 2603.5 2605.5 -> -0.02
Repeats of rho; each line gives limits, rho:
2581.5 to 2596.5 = 2582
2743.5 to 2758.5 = 2744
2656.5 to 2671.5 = 2663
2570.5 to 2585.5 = 2571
